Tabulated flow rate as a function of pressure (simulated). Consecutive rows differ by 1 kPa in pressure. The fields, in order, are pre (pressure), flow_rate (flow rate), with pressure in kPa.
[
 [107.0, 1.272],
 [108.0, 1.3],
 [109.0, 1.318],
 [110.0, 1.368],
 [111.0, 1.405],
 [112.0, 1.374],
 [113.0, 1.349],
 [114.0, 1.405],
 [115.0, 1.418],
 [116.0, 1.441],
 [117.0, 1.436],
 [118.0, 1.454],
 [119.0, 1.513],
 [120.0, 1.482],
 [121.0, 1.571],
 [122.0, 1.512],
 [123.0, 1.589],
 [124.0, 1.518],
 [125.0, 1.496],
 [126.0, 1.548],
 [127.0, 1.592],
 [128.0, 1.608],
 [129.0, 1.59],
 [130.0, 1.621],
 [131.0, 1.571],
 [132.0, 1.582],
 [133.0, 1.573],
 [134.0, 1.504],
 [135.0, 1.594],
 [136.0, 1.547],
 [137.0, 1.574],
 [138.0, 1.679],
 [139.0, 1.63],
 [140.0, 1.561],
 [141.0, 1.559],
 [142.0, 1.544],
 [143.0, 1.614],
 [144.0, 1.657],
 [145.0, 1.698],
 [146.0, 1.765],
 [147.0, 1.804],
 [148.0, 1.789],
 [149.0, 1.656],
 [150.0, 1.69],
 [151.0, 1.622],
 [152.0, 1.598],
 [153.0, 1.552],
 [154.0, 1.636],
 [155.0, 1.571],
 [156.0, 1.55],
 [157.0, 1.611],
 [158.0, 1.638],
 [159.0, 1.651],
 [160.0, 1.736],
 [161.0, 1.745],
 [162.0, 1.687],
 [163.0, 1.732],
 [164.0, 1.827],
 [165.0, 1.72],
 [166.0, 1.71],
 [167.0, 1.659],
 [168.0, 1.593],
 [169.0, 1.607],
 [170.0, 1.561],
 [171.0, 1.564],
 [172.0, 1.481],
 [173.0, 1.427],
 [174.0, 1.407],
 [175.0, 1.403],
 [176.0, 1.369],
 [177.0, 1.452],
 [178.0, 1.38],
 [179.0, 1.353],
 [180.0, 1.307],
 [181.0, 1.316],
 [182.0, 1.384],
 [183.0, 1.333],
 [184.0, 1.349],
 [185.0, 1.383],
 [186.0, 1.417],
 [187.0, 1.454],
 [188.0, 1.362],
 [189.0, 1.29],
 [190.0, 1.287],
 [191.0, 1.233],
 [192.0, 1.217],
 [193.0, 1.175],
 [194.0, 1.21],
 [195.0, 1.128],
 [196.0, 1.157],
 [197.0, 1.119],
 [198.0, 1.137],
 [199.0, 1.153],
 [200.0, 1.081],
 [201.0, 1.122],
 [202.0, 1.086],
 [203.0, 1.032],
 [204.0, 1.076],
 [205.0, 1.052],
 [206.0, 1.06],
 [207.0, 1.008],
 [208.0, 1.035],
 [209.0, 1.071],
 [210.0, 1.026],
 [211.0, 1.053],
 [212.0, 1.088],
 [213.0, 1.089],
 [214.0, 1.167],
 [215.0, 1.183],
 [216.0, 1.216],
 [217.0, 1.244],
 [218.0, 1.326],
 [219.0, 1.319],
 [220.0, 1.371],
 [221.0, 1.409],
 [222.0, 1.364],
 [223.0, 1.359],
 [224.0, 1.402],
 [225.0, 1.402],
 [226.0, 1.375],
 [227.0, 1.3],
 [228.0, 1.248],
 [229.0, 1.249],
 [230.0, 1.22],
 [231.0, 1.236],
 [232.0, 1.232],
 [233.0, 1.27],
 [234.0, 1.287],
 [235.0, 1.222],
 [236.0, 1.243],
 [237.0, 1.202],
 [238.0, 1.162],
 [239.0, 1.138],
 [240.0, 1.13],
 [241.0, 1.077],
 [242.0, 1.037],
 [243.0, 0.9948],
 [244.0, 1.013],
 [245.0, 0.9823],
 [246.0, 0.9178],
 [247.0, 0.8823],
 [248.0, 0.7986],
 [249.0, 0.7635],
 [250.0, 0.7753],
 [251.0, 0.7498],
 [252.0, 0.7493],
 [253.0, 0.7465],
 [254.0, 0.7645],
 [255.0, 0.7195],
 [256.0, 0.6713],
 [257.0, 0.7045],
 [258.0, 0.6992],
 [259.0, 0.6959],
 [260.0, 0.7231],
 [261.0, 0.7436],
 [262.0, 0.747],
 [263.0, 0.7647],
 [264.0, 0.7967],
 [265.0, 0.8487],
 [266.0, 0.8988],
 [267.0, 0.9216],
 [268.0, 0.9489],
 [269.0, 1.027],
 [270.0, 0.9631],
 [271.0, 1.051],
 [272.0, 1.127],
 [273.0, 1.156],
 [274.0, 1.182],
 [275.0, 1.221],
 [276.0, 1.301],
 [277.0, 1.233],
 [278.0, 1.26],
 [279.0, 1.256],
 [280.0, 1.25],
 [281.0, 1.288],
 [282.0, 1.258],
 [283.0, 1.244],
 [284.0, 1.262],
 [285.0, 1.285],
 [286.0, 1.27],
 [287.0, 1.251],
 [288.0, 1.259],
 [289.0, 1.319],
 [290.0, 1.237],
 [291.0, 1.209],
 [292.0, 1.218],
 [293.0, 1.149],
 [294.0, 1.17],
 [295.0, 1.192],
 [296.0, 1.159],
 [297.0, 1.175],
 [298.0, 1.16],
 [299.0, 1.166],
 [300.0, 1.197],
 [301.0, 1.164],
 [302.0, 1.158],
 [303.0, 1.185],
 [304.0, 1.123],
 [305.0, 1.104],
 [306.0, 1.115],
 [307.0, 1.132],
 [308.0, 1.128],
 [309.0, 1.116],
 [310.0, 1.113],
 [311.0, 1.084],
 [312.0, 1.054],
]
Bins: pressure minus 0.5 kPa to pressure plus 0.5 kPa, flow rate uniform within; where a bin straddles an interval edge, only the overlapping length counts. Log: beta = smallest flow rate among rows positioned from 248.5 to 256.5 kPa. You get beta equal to 0.6713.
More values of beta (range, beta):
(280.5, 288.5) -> 1.244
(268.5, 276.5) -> 0.9631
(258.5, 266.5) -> 0.6959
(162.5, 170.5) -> 1.561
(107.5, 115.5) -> 1.3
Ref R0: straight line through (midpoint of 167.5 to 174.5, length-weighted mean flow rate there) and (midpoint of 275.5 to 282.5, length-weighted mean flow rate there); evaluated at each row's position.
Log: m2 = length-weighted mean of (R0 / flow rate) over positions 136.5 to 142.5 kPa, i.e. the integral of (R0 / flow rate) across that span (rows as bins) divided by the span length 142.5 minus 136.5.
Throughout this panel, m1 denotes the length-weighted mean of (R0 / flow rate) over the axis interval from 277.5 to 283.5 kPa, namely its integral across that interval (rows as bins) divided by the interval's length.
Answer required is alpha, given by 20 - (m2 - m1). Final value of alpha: 20.0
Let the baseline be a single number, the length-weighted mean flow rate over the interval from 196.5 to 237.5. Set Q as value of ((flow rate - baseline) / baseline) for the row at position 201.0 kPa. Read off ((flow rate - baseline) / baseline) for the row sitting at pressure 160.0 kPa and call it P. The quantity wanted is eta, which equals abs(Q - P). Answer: 0.51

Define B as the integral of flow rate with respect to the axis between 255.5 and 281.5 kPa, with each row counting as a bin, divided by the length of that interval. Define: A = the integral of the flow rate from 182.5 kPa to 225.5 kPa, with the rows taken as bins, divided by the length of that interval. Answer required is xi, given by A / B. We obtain 1.2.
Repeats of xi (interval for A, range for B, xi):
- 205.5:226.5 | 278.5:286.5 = 1.0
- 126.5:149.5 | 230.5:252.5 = 1.6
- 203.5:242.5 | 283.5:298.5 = 1.0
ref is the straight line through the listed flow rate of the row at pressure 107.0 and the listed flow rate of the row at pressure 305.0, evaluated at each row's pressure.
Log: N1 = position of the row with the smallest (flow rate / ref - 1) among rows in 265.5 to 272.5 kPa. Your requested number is 266.0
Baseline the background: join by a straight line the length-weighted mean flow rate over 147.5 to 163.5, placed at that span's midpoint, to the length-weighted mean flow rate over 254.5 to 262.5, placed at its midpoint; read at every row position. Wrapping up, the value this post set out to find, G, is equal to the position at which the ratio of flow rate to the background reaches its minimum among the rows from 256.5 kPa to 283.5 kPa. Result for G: 257.0 kPa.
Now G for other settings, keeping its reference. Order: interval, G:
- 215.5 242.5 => 216.0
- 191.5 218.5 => 203.0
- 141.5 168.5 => 142.0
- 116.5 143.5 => 117.0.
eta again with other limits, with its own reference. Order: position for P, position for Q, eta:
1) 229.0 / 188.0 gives 0.09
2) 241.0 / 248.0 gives 0.23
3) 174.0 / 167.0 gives 0.21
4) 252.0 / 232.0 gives 0.40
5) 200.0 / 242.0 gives 0.04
